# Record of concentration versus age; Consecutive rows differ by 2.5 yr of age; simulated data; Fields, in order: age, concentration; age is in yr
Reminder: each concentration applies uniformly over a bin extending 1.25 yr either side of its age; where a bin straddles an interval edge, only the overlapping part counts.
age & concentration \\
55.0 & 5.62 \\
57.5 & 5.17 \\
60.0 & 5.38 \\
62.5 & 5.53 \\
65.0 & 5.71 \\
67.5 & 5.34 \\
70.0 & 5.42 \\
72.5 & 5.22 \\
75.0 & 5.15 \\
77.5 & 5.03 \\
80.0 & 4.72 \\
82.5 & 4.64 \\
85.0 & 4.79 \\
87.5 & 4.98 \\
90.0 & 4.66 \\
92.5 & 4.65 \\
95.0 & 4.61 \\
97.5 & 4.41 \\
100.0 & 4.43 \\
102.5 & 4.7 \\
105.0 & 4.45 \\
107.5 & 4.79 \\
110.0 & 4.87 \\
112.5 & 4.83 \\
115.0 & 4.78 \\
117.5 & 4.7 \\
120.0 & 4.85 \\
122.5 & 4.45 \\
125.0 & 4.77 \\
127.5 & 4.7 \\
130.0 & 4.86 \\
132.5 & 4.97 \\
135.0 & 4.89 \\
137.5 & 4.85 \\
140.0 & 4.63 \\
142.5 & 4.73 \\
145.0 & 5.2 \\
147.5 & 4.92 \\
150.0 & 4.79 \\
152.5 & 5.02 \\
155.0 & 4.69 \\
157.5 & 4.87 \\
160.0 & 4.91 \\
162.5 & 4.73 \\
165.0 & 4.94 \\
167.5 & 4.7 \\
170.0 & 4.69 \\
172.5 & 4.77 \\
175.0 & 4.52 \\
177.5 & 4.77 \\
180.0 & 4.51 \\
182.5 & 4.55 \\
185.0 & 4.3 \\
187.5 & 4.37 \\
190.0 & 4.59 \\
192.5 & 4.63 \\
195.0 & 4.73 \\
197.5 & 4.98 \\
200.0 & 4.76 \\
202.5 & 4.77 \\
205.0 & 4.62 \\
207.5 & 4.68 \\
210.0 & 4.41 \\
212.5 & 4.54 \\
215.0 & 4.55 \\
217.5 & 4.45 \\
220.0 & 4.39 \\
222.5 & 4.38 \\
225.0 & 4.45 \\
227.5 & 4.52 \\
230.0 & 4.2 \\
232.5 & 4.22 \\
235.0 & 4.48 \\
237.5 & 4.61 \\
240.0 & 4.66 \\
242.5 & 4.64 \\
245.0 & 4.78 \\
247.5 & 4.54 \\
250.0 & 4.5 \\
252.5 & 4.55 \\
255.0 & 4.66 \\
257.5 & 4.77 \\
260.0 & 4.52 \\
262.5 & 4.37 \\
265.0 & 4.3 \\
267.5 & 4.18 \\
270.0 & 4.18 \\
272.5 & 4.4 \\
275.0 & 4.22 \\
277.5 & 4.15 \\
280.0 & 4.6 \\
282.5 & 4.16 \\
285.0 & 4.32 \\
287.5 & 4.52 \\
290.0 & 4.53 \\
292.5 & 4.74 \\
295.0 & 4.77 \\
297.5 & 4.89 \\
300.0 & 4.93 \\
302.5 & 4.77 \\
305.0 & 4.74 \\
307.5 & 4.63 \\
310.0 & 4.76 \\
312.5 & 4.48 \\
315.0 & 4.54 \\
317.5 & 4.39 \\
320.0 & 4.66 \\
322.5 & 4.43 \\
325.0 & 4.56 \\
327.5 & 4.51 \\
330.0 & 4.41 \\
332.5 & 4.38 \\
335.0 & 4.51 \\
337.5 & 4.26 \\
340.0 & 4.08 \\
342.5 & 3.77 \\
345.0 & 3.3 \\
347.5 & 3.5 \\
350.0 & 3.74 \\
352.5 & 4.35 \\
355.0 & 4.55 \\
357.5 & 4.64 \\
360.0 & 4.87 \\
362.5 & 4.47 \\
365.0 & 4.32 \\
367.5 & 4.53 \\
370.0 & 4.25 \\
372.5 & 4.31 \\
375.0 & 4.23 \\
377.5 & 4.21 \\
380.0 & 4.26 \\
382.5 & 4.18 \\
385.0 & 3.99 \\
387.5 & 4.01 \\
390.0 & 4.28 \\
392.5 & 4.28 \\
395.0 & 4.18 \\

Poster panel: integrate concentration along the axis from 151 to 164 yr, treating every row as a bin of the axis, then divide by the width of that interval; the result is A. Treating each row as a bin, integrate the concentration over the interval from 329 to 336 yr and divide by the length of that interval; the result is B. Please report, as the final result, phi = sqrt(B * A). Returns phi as 4.63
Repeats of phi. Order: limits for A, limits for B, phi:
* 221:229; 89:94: 4.55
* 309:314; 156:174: 4.70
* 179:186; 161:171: 4.61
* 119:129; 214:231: 4.56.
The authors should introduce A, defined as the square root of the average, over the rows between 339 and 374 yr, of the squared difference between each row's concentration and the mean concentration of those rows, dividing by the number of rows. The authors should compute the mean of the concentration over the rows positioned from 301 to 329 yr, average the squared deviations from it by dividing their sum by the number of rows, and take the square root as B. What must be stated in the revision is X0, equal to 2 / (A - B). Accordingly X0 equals 6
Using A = 0.44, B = 0.127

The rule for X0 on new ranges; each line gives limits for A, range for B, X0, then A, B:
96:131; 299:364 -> -9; 0.17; 0.399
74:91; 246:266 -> 43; 0.19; 0.139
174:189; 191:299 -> -34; 0.15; 0.207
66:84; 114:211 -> 22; 0.28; 0.184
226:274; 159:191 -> 556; 0.19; 0.184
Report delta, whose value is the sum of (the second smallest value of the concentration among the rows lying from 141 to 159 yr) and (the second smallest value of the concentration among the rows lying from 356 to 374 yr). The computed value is 9.04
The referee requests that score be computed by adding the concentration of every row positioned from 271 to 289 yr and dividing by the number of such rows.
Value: 4.34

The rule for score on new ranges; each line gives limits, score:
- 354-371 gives 4.52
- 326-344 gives 4.27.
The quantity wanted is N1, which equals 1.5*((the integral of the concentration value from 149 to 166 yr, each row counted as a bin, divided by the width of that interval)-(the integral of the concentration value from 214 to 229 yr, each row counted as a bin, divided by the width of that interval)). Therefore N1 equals 0.60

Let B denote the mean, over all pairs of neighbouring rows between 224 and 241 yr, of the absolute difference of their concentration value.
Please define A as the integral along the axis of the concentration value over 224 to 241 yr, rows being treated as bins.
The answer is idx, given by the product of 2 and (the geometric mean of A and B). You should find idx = 6.5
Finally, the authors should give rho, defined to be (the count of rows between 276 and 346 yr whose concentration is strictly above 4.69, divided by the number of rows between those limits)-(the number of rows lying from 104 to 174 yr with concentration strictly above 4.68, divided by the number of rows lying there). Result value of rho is -0.64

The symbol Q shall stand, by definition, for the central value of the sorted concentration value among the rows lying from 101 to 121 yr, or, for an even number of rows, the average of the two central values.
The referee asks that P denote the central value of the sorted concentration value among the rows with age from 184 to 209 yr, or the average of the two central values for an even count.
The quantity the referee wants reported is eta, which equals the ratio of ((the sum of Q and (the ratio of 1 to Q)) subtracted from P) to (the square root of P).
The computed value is -0.16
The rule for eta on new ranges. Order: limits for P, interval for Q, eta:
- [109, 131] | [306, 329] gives 0.01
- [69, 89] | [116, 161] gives -0.02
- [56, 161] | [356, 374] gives 0.07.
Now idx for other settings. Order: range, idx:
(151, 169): 8.3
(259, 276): 6.0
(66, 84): 7.2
